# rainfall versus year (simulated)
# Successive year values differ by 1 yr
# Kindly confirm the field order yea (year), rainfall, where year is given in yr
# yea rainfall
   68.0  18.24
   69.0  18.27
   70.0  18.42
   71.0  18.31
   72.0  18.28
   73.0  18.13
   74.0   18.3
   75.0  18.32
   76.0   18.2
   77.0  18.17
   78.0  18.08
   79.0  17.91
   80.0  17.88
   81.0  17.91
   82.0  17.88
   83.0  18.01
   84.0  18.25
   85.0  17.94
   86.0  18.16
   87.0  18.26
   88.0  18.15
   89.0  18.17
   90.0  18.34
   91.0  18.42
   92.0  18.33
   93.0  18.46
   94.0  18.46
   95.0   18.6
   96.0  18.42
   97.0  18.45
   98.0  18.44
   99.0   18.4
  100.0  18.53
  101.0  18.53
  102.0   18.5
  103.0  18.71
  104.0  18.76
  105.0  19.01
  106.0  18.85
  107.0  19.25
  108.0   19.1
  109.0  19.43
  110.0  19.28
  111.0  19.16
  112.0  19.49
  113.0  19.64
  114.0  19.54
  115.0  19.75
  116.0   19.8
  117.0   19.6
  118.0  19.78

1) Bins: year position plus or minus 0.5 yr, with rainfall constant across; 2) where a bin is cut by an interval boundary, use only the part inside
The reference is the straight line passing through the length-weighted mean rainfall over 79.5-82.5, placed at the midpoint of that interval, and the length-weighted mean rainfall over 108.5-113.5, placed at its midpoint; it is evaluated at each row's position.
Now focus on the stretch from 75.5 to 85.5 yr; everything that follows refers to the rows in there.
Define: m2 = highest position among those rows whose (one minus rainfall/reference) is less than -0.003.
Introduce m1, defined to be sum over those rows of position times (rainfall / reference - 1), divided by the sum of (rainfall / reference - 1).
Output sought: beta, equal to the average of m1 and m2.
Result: 80.6 yr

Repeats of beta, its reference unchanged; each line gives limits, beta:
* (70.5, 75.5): 73.9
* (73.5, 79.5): 77.4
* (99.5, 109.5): 105.7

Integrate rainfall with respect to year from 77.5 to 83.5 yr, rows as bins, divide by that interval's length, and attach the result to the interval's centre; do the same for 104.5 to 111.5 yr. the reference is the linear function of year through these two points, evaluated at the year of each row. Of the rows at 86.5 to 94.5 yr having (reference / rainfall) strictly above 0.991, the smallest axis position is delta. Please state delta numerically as 87.0 yr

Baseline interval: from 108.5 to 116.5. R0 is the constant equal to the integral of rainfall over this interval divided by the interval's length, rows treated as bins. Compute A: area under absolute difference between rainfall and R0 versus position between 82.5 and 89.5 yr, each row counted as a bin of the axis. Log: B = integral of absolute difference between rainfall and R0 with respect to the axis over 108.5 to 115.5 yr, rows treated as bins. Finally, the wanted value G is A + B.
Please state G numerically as 10.7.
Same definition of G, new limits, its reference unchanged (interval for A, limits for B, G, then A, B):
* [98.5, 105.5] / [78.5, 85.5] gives 16.9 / 6.1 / 11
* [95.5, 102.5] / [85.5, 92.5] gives 16.1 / 7.3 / 9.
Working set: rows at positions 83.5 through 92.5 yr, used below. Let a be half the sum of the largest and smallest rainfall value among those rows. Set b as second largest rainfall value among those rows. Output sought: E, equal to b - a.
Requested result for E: 0.16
